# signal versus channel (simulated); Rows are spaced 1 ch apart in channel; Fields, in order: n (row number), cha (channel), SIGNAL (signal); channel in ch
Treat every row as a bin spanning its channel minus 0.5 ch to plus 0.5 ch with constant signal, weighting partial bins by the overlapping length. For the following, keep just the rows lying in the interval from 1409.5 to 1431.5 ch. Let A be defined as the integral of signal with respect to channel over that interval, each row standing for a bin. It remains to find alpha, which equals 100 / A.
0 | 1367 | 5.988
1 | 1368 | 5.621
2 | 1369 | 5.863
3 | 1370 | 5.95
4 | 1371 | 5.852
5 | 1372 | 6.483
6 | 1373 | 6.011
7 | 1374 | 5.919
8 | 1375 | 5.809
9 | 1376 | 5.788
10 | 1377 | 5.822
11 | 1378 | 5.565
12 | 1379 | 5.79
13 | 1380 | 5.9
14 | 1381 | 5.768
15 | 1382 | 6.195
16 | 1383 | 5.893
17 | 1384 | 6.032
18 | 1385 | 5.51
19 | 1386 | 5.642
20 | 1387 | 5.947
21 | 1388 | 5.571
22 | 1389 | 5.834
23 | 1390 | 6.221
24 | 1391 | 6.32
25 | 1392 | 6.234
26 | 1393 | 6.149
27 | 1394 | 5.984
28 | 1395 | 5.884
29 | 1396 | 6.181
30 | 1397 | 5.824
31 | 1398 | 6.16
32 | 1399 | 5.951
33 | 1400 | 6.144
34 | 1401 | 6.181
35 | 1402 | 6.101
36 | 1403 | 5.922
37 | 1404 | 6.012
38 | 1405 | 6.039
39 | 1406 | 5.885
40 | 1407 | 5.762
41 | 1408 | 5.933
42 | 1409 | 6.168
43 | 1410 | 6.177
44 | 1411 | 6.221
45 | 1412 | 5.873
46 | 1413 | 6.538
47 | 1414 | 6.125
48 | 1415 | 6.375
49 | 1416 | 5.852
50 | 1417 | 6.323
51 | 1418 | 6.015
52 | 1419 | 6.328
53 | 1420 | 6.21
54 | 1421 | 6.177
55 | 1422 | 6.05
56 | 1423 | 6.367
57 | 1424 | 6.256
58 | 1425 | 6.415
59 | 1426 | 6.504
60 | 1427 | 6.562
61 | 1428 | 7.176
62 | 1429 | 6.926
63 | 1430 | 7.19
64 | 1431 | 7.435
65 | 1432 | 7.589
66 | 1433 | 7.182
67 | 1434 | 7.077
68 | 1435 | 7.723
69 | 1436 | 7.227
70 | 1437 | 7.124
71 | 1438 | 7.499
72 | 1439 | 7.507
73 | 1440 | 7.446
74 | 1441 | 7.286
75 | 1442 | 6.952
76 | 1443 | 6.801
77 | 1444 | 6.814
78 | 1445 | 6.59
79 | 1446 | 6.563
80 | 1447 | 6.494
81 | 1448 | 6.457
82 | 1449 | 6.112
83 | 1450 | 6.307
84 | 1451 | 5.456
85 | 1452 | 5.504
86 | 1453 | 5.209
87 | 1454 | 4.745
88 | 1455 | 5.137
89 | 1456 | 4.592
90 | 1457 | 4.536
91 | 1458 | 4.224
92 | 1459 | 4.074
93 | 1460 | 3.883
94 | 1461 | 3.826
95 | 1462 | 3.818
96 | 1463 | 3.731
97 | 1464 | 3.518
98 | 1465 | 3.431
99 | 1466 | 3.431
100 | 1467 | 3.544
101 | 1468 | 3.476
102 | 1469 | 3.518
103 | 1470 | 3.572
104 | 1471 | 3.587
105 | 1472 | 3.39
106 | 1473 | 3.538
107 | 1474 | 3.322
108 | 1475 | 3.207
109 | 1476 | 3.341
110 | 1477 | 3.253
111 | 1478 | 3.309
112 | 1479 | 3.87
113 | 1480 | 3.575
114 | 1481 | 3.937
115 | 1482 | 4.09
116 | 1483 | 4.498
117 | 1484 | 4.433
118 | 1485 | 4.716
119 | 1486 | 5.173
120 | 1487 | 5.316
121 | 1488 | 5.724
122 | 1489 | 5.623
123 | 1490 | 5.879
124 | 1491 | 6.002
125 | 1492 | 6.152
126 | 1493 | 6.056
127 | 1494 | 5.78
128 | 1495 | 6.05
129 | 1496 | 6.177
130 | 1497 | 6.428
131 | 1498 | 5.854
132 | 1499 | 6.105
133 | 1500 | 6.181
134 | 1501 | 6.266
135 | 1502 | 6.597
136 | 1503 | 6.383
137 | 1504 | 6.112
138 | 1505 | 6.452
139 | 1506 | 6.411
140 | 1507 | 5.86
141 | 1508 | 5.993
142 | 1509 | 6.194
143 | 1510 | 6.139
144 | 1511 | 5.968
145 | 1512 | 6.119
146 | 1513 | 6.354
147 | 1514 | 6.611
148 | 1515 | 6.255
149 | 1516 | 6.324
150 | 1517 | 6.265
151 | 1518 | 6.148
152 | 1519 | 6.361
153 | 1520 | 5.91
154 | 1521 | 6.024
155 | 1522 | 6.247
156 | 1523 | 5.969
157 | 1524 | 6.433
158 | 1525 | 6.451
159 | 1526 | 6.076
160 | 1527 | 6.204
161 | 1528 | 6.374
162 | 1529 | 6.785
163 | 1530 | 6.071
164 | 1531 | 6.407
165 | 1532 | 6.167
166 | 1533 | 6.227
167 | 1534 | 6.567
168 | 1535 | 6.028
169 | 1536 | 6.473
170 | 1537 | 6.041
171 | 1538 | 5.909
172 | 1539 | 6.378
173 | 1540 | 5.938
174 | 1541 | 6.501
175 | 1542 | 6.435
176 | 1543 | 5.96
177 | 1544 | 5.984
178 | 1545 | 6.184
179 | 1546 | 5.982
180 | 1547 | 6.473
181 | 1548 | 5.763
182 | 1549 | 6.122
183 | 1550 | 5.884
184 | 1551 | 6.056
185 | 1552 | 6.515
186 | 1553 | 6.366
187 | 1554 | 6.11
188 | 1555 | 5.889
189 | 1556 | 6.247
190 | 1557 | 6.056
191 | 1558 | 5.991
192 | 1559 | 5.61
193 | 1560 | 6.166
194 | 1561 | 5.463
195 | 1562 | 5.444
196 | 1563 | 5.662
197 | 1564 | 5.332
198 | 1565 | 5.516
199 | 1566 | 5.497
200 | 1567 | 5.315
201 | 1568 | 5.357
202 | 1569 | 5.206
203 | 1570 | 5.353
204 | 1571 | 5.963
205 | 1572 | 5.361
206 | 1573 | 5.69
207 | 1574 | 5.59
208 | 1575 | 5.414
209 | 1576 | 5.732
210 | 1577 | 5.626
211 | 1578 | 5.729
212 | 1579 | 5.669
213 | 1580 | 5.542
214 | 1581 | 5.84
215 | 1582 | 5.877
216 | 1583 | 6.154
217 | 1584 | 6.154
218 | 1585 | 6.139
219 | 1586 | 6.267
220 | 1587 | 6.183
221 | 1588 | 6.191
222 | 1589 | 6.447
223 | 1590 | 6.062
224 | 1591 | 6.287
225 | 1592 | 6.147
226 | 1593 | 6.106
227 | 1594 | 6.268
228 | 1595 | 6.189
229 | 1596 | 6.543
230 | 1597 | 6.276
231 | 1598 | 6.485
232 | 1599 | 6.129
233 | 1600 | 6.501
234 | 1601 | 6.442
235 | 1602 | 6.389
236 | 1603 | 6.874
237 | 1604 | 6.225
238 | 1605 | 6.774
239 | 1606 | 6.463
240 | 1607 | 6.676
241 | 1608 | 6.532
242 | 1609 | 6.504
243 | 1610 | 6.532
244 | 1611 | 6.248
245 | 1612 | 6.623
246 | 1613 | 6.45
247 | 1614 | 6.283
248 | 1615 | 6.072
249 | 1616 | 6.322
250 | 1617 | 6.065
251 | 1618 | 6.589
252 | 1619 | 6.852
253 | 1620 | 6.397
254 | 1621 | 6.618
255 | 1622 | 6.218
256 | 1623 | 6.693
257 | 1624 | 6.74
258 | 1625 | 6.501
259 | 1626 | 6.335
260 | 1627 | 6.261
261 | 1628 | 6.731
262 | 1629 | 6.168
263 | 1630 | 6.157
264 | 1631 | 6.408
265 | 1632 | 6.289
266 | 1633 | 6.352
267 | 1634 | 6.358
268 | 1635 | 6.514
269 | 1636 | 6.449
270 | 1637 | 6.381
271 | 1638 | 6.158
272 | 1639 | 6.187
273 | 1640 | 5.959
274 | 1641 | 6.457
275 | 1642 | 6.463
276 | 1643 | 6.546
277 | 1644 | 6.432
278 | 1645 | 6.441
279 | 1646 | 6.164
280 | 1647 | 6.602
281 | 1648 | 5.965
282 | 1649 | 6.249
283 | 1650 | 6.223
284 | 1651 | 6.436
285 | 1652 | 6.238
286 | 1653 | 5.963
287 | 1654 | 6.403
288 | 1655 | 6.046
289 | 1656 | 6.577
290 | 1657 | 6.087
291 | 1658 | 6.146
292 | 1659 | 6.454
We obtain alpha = 0.71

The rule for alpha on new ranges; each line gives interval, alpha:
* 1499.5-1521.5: 0.73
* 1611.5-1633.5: 0.71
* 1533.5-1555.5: 0.74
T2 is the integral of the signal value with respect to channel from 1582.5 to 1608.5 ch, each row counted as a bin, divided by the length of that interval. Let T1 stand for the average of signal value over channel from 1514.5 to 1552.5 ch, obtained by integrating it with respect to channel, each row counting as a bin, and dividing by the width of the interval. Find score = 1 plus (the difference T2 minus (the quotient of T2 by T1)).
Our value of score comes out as 6.3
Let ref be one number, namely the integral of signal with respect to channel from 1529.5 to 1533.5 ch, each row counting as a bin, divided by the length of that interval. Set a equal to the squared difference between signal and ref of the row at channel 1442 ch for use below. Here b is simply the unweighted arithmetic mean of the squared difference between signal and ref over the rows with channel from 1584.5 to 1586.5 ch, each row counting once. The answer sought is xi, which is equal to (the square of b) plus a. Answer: 0.5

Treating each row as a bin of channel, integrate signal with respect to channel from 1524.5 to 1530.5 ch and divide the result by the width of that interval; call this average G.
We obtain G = 6.33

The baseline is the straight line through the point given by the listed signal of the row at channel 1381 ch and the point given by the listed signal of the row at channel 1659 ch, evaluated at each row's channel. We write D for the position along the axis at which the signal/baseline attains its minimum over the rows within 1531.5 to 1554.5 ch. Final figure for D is 1548 ch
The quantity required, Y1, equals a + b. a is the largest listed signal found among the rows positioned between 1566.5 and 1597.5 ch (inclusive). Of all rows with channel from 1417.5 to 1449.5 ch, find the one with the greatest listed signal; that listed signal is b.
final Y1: 14.3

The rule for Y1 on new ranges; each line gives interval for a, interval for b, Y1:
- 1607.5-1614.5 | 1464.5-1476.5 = 10.2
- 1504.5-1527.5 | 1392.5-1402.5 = 12.8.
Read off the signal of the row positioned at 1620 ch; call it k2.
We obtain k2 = 6.397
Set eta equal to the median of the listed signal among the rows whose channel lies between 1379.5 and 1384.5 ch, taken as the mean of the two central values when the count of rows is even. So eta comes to 5.9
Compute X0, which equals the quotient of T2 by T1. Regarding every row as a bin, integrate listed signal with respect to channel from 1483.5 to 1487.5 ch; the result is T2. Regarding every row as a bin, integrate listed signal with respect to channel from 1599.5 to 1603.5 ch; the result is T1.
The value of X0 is 0.75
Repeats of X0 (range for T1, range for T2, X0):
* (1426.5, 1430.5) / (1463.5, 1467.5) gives 0.50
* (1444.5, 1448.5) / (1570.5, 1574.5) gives 0.87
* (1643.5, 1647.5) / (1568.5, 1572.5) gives 0.85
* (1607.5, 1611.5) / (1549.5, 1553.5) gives 0.96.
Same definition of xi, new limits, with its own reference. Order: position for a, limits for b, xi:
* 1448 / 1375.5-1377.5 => 0.1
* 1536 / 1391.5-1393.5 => 0.1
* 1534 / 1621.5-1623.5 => 0.1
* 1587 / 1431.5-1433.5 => 2.0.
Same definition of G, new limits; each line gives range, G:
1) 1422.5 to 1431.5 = 6.76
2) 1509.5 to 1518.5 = 6.24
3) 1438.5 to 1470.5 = 5.14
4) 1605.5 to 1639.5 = 6.42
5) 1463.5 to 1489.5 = 3.94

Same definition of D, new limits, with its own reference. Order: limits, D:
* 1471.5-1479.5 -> 1475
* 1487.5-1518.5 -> 1489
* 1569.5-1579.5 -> 1570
